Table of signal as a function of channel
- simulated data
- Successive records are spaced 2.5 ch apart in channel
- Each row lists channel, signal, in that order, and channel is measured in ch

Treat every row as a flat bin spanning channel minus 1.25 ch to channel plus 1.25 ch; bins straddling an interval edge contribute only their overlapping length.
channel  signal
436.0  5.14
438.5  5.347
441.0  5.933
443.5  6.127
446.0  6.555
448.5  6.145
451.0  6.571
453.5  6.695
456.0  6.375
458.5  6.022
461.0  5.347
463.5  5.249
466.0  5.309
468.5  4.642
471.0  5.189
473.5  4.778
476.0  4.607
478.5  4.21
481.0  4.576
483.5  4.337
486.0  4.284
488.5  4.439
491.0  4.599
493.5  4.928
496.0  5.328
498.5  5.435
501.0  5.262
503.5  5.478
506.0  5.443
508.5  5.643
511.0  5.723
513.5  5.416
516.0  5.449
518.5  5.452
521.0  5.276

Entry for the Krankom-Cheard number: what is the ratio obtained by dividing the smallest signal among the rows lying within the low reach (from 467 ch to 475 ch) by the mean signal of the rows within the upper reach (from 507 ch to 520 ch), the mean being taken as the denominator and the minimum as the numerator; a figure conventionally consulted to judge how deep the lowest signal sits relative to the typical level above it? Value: 0.84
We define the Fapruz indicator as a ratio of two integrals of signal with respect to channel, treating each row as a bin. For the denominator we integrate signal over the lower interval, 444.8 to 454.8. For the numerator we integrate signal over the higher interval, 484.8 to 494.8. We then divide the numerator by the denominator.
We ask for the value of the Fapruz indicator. 0.70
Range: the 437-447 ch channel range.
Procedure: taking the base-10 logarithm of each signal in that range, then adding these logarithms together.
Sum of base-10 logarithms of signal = 3.1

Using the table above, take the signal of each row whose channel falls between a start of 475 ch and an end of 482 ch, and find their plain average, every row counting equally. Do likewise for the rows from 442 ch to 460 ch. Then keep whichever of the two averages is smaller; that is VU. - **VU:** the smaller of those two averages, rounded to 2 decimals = 4.46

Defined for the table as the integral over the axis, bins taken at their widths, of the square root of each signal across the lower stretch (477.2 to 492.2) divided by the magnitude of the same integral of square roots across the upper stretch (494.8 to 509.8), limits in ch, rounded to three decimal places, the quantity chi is 0.901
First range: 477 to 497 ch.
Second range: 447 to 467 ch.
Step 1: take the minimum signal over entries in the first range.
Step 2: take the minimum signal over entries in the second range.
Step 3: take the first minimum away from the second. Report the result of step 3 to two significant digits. 1.0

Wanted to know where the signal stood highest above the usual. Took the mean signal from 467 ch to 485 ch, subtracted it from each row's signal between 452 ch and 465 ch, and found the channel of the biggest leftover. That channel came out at 453.5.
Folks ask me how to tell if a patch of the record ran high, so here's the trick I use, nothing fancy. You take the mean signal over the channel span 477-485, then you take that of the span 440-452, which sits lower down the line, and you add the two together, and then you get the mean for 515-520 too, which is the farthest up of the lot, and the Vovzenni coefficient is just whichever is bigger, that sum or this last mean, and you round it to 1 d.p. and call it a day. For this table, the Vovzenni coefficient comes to 10.6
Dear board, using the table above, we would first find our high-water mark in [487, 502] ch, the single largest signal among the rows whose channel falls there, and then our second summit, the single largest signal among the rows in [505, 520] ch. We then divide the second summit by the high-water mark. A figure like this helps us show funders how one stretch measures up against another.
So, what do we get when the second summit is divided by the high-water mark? 1.05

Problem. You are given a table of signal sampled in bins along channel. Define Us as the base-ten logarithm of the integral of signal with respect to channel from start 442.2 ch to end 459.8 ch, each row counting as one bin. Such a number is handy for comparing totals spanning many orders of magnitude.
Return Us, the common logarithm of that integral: 2.05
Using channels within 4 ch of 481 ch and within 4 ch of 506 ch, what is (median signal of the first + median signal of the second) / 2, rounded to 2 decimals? 4.91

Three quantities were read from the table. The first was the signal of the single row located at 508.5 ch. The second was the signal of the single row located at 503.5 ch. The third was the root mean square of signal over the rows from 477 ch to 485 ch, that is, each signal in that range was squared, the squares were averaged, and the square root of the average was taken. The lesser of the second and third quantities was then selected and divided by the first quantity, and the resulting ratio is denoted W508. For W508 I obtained 0.78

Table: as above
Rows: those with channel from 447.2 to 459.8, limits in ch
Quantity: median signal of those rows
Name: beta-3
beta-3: 6.4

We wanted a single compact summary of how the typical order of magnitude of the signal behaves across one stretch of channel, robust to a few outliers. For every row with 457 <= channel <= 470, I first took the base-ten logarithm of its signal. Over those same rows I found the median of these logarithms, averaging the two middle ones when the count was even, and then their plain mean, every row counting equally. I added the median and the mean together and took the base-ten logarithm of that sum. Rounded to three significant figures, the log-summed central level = 0.161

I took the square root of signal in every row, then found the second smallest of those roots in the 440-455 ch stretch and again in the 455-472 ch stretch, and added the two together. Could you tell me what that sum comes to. 4.75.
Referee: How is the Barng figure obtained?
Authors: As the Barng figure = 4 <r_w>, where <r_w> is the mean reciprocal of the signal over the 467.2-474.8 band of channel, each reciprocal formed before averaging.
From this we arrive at 0.82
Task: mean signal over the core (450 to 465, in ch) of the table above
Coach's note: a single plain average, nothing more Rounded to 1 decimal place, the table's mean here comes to 6.0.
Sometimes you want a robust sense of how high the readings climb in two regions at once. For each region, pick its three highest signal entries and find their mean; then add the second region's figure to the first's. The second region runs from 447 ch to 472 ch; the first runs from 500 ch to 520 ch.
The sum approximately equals 12.2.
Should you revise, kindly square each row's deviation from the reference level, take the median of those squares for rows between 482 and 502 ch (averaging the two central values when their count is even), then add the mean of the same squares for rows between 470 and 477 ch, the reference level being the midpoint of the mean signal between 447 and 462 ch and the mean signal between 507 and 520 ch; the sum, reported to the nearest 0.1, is 2.3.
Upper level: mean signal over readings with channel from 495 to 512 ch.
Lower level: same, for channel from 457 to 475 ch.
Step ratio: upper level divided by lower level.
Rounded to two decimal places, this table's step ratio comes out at 1.05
